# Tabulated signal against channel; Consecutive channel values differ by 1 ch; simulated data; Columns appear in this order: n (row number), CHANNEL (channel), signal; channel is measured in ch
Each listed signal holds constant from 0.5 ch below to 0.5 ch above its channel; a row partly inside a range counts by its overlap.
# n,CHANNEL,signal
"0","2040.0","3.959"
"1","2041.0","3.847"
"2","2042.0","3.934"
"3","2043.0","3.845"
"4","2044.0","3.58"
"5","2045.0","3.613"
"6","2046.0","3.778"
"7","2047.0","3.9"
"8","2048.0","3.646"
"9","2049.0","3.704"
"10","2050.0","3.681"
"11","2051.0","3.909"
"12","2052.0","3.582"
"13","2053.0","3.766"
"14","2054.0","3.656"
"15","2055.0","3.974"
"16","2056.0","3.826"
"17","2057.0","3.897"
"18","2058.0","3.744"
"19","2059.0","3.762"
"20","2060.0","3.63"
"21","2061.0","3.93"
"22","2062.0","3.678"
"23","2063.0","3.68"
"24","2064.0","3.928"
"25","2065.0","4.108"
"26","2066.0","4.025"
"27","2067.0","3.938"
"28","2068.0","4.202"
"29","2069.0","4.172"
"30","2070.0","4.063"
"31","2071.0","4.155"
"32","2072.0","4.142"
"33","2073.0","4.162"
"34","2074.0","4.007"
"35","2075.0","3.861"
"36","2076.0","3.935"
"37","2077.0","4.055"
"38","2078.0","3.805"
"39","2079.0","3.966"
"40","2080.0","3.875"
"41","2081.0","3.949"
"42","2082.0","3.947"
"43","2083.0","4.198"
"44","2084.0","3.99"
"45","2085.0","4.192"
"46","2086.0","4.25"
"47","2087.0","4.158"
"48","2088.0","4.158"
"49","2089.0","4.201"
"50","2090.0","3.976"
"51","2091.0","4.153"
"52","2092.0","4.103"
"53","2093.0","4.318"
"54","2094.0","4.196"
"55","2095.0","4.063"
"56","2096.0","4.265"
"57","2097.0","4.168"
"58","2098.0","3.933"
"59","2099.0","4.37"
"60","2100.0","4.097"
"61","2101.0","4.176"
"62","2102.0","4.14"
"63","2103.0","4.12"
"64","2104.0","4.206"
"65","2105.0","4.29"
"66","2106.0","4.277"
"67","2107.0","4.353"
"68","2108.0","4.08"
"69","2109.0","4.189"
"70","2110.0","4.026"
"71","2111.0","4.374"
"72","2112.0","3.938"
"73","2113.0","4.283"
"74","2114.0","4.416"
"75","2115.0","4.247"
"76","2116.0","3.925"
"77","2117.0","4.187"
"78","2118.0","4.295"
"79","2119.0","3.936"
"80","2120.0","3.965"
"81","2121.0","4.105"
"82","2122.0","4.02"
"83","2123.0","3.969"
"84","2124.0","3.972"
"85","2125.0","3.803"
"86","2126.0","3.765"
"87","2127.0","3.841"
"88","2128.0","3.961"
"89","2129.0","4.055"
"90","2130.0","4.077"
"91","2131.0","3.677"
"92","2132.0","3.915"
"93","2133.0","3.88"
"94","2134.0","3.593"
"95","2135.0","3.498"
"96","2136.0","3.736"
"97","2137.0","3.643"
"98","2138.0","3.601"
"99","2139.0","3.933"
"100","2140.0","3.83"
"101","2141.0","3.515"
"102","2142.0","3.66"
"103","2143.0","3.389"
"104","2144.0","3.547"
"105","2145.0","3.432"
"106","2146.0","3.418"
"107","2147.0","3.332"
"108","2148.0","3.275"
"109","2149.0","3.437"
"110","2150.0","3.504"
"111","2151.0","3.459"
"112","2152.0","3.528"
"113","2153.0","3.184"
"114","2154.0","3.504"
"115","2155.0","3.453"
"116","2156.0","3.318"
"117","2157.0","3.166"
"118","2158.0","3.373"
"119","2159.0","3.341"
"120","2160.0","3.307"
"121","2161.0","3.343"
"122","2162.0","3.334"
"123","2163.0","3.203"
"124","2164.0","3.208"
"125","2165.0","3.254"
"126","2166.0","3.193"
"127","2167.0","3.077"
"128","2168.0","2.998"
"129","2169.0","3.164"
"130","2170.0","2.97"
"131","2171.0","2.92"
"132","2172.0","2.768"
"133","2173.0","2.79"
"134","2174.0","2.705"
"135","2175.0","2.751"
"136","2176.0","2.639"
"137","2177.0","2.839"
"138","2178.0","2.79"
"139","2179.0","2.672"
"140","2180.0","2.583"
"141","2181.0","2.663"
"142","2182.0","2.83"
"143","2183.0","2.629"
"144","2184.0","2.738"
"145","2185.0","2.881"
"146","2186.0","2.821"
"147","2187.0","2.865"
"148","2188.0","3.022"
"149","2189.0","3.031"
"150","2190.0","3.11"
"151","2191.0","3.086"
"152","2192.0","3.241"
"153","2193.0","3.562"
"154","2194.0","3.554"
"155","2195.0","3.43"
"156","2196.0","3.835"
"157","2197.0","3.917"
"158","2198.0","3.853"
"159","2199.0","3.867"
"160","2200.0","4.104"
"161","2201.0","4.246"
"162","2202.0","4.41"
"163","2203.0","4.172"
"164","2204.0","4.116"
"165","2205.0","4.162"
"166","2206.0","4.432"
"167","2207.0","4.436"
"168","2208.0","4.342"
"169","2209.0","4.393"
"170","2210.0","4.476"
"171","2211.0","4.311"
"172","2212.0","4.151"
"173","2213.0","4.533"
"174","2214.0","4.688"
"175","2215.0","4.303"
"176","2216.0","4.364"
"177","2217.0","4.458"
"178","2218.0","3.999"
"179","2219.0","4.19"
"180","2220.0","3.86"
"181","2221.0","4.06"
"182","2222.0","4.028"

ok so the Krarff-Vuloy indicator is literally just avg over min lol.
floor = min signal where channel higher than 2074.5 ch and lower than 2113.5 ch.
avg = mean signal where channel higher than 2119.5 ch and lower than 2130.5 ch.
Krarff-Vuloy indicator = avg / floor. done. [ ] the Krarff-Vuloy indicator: 1.04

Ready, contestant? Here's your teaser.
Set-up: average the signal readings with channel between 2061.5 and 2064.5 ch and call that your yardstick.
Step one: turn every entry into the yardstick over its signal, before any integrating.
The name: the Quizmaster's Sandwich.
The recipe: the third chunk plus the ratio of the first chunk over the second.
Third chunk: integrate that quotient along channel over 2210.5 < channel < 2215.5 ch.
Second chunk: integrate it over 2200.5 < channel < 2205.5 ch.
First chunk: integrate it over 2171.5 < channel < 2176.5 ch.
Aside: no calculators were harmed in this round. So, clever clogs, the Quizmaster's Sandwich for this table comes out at 5.8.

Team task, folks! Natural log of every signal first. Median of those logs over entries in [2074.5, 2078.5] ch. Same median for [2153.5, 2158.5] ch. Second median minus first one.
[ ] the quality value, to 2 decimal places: -0.14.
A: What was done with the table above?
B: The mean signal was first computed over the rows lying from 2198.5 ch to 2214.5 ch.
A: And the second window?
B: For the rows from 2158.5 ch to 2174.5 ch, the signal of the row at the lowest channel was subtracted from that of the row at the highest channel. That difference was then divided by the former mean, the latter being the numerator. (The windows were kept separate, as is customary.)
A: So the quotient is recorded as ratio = -0.15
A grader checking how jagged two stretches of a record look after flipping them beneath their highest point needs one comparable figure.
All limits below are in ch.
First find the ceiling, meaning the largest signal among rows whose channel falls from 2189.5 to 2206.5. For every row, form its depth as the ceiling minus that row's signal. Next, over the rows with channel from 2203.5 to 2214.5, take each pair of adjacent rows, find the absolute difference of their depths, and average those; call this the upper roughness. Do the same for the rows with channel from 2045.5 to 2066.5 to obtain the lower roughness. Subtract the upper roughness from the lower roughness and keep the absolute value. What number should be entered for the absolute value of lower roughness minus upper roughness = 0.020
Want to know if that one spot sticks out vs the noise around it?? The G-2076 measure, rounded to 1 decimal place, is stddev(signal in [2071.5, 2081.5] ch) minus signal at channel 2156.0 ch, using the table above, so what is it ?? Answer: -3.2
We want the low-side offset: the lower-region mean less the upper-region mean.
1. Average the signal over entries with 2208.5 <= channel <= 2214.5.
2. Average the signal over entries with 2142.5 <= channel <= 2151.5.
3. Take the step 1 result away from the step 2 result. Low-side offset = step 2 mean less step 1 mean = -1.00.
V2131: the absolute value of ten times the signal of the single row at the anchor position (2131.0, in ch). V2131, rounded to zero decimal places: 37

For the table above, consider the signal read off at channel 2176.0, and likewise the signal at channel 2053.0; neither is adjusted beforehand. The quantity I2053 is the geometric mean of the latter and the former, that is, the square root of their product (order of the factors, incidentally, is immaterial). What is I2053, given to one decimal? 3.2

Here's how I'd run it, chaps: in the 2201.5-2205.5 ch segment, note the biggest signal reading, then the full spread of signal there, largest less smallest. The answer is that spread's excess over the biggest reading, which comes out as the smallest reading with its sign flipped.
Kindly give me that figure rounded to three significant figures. -4.12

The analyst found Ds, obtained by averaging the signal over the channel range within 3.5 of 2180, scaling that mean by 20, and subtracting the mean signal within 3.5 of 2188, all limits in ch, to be 51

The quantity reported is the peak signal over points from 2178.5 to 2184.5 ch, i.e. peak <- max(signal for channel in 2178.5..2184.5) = 2.83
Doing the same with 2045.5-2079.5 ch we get 4.202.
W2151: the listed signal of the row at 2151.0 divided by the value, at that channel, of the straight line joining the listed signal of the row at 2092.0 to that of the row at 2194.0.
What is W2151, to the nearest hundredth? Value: 0.91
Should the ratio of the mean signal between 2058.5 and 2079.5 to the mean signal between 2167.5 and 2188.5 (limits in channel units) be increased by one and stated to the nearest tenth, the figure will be 2.4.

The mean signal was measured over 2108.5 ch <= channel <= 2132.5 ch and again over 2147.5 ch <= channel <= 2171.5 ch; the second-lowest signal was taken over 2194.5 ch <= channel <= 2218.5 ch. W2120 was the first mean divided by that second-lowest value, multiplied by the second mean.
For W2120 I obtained 3.45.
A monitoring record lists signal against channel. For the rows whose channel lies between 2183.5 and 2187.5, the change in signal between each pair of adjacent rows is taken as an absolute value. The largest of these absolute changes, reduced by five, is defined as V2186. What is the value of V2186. -4.86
